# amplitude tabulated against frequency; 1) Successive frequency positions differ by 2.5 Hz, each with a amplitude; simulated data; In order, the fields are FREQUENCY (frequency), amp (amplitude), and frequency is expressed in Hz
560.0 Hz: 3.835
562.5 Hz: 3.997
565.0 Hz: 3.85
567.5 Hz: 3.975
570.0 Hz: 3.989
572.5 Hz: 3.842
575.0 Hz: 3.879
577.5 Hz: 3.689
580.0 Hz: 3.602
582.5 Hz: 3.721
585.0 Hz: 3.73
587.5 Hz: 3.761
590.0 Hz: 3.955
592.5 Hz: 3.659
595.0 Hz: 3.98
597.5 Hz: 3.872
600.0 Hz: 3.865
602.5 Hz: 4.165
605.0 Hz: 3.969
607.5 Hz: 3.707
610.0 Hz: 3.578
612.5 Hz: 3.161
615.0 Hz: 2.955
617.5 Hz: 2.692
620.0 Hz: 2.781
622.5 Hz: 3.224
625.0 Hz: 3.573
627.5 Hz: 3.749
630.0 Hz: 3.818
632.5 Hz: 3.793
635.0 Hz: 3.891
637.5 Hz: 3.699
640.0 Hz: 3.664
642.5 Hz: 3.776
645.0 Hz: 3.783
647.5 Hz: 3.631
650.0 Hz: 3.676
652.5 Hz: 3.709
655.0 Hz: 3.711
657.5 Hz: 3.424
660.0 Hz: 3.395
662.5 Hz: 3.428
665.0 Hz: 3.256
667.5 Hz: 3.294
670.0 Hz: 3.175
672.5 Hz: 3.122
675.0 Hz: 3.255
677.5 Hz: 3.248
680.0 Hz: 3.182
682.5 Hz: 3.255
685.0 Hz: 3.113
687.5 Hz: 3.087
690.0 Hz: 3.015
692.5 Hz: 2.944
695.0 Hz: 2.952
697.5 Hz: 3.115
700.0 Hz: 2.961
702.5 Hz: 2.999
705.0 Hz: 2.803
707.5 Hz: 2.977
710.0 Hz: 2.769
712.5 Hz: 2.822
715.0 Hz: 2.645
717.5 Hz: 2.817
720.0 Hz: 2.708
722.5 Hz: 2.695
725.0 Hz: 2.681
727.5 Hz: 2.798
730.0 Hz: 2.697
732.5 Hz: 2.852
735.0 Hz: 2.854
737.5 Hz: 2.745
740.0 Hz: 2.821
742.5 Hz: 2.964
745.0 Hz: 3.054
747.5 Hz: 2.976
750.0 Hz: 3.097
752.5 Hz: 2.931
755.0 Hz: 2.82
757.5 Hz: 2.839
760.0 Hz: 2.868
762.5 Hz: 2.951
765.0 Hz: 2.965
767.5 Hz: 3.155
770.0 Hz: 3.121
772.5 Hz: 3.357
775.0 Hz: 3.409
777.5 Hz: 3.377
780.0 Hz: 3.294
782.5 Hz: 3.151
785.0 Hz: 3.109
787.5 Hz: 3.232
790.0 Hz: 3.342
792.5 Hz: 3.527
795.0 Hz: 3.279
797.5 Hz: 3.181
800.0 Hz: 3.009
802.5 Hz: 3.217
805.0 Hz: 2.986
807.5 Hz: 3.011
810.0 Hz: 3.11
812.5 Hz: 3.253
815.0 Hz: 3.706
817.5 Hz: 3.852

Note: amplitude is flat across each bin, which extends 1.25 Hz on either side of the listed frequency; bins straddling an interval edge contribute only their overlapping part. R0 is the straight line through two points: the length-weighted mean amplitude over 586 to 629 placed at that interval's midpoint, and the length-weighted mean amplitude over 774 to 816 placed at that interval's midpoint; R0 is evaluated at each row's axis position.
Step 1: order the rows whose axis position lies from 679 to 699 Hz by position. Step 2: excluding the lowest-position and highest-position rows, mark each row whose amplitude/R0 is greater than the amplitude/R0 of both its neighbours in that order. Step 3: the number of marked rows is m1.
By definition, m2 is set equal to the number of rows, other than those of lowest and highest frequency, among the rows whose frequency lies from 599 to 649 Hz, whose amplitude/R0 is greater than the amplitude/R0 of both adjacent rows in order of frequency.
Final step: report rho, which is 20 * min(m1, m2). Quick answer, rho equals 20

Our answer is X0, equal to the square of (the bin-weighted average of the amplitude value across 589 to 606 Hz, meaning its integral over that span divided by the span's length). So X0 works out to 15.4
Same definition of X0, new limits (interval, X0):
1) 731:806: 9.5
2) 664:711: 9.5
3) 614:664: 12.4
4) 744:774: 9.1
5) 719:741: 7.6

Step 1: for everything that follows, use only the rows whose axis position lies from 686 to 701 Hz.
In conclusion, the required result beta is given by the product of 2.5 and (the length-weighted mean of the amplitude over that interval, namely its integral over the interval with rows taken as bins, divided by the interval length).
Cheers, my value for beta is 7.5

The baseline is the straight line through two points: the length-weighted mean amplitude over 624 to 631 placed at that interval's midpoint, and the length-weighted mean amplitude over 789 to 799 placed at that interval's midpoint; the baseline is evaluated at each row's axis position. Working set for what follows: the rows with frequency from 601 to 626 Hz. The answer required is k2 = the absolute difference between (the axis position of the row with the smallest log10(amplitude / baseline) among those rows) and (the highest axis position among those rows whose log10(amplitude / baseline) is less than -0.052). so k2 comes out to 5.0 Hz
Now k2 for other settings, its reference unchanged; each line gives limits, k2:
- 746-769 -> 10.0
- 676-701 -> 7.5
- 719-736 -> 10.0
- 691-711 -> 0.0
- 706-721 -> 5.0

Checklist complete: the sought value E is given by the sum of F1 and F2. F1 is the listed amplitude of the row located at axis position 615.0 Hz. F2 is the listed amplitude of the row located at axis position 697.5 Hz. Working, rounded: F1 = 2.955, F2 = 3.115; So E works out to 6.07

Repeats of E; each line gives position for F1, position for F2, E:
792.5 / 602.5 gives 7.69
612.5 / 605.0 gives 7.13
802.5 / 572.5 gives 7.06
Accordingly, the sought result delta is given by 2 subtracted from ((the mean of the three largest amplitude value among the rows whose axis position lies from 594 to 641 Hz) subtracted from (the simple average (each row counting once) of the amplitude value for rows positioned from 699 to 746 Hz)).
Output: -3.2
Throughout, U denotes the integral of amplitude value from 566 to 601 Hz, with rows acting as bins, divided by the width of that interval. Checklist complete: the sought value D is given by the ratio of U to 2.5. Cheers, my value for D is 1.53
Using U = 3.82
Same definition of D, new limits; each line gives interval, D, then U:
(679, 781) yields 1.18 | 2.96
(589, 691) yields 1.40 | 3.49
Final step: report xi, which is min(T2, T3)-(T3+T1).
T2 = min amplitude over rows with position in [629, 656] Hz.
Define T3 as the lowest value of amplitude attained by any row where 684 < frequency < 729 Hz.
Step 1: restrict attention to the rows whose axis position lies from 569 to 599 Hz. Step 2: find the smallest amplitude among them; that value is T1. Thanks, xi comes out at -3.6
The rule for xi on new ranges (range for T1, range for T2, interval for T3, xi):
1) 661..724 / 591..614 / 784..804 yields -2.6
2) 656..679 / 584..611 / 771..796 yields -3.1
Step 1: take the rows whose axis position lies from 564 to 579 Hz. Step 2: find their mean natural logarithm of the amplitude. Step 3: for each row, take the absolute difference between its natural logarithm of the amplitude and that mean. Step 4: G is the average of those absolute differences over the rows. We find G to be 0.020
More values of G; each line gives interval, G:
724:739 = 0.023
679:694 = 0.027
